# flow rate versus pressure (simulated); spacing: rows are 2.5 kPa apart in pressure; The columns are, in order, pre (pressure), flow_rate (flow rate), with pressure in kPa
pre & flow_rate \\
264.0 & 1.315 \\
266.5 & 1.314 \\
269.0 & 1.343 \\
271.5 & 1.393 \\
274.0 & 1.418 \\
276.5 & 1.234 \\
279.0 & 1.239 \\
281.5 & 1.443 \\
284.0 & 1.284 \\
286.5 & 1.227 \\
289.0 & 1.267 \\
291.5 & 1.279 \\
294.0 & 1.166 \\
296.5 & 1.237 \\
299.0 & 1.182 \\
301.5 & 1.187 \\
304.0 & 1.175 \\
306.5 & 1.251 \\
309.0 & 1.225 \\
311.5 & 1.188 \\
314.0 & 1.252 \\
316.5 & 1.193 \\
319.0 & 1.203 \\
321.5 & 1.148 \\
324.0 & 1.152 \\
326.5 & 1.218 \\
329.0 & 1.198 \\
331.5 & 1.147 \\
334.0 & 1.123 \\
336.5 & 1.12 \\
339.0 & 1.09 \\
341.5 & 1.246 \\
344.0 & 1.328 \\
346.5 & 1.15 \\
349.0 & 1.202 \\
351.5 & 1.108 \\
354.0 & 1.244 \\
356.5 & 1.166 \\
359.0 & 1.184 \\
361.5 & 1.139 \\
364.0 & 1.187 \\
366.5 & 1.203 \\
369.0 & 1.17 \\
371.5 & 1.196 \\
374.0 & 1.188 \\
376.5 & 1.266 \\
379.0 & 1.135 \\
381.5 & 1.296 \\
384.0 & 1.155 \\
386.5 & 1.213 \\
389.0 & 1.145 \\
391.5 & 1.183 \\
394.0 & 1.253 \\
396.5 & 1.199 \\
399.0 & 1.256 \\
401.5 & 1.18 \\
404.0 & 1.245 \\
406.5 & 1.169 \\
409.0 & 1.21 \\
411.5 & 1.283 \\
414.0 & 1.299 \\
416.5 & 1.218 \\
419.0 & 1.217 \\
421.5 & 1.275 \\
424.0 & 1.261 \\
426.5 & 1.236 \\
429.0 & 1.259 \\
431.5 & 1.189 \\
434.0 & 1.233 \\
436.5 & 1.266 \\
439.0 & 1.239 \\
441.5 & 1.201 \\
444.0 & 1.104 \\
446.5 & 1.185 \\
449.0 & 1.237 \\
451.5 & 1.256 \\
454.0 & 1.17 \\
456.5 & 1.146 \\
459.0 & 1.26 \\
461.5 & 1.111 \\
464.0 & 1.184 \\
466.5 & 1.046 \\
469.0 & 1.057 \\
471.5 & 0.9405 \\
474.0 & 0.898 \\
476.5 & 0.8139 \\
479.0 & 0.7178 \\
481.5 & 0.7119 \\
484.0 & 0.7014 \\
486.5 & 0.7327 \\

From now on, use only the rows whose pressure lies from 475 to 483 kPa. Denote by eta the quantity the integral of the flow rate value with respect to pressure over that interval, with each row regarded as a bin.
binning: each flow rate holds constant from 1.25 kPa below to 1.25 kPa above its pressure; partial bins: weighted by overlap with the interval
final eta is 6.01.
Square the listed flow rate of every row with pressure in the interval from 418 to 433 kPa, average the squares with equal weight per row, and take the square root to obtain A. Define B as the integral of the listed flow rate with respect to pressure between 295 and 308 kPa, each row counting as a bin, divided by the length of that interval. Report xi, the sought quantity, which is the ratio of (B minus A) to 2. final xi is -0.02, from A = 1.240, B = 1.21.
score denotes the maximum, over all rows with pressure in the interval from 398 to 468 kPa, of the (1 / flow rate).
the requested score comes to 0.96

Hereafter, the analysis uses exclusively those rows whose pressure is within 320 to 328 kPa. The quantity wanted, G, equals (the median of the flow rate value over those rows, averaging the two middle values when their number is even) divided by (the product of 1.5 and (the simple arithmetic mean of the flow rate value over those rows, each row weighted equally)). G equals 0.655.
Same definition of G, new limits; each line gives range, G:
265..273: 0.663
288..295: 0.683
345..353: 0.665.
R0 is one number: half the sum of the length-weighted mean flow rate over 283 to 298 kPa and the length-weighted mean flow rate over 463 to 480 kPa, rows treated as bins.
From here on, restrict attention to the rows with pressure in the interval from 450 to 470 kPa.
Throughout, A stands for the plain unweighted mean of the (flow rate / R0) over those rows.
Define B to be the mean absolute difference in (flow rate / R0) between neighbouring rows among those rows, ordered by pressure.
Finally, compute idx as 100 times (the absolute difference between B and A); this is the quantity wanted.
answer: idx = 97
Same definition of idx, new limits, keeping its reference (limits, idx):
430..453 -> 106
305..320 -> 108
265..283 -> 115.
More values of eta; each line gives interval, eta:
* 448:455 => 8.56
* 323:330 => 8.33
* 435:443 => 9.85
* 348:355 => 8.27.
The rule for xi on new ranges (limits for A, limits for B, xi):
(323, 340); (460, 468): -0.02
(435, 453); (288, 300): 0.01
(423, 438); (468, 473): -0.13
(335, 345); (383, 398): 0.00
